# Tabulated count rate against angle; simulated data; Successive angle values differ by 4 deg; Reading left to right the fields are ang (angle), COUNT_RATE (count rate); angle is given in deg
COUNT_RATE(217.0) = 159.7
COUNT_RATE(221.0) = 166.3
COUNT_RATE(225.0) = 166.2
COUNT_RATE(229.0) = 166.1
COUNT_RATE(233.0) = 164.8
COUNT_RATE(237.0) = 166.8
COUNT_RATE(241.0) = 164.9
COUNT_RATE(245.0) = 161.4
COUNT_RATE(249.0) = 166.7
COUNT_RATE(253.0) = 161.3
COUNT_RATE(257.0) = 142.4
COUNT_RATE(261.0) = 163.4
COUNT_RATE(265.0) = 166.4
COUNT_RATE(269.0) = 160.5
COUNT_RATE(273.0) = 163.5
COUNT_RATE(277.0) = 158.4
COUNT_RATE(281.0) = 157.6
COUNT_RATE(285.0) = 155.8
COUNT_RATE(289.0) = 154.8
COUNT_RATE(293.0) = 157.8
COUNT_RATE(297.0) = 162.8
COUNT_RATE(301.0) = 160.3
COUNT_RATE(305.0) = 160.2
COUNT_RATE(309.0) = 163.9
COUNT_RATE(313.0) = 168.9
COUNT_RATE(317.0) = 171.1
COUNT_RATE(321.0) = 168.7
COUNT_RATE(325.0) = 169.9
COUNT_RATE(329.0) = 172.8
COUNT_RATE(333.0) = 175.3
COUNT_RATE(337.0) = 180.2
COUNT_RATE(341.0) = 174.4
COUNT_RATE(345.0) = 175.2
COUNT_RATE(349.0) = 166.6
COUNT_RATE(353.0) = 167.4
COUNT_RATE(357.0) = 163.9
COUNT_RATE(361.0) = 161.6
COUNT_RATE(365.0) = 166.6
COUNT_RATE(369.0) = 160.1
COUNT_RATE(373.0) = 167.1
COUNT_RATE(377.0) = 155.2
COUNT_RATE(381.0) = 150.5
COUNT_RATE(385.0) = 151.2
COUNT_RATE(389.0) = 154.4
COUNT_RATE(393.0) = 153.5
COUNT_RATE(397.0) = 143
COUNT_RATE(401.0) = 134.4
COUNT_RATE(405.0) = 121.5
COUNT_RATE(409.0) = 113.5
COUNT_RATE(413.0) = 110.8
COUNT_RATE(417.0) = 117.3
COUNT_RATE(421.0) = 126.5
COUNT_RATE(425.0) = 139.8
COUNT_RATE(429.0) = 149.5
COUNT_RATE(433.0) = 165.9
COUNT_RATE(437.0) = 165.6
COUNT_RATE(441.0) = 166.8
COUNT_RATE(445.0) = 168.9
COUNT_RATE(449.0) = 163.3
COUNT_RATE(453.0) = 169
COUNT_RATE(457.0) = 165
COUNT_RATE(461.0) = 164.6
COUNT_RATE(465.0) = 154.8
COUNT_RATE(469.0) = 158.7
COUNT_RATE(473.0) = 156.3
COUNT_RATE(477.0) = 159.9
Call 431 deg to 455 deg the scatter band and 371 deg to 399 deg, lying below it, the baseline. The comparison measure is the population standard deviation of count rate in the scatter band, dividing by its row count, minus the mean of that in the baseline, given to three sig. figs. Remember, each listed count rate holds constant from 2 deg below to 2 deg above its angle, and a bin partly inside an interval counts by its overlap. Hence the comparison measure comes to -152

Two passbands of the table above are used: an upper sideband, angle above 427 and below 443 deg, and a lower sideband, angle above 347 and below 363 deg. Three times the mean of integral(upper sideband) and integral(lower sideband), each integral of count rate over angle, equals 7844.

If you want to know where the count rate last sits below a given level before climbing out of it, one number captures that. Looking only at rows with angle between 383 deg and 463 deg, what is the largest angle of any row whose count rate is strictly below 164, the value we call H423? 449.0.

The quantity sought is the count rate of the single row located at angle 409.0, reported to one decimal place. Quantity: 113.5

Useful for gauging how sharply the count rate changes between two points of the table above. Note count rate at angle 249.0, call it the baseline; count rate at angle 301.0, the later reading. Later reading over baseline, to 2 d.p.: 0.96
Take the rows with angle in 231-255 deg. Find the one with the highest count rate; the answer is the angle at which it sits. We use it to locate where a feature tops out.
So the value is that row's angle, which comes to 237.0 deg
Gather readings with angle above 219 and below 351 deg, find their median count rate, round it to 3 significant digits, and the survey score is 165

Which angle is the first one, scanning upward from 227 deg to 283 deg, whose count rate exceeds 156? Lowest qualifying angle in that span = 229.0 deg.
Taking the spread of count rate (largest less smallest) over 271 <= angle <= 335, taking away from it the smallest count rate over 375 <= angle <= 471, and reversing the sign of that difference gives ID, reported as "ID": 90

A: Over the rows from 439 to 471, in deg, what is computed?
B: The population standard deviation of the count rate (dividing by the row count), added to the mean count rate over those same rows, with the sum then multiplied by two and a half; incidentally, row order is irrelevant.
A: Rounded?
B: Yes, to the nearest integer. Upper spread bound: 421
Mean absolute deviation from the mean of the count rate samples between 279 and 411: 10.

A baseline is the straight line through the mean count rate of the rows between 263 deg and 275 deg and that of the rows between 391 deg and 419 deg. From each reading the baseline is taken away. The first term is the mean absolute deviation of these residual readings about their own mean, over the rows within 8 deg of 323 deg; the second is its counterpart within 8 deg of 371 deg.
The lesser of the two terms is 1.88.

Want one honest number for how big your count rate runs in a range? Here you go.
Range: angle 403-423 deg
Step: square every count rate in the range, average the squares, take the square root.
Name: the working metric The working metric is 118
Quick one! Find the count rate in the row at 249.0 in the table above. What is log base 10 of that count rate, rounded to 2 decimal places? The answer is 2.22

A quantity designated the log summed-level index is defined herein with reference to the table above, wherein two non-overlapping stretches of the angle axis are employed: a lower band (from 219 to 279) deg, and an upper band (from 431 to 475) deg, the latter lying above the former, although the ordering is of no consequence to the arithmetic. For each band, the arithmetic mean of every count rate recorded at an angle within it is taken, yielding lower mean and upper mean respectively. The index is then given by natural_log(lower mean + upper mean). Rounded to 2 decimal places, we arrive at 5.79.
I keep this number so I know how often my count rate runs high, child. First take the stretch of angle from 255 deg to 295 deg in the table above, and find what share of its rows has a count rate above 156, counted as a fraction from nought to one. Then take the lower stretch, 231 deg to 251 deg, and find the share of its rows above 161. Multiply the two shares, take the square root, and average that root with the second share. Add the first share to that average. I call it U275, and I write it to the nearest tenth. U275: 1.6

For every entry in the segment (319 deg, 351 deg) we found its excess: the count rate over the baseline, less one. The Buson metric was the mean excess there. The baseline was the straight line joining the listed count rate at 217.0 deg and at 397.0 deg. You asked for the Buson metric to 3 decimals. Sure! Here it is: 0.162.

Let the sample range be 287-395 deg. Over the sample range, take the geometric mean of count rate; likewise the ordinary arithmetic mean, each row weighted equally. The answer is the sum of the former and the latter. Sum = 328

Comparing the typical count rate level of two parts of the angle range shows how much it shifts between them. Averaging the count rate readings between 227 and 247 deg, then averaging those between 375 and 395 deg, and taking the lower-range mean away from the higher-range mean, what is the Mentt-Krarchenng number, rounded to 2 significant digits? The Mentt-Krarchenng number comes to -12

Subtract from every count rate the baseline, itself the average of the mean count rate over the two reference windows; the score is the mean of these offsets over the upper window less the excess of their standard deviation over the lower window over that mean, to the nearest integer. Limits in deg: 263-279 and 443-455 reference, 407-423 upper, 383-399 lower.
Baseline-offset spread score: -100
